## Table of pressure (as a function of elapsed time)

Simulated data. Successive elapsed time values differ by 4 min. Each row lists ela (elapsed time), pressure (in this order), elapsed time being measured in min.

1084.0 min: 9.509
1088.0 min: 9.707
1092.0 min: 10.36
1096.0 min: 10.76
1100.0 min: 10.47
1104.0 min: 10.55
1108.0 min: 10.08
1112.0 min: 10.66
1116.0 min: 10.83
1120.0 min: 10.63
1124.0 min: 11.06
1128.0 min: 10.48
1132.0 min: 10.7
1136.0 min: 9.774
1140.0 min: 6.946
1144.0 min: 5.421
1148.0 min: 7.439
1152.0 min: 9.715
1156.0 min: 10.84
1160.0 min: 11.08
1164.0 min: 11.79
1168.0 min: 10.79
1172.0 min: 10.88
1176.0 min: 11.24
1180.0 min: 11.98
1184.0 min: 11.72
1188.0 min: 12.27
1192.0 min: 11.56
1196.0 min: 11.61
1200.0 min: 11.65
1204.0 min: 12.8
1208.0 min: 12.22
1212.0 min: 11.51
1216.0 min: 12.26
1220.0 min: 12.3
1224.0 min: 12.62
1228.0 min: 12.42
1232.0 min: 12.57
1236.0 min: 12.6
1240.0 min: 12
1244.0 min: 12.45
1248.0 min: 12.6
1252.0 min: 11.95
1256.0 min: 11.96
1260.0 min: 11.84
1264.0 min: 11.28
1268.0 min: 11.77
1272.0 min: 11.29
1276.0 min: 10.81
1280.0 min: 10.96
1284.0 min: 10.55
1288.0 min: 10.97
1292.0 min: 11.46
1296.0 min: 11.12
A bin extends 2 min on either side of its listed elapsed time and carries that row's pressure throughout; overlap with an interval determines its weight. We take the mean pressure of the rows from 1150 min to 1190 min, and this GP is 11.2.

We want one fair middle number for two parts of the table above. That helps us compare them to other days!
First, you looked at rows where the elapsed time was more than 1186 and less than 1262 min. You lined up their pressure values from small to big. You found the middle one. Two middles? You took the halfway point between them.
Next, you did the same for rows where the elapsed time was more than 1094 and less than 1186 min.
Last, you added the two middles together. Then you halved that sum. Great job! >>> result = 11.48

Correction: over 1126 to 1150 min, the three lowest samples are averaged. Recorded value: 6.6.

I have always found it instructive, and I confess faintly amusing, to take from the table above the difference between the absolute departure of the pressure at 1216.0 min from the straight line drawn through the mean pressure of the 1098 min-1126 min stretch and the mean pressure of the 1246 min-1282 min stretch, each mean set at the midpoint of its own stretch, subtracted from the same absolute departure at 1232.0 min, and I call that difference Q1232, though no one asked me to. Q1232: 0.2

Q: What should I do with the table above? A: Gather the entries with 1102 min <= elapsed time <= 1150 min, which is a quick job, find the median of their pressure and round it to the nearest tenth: 10.5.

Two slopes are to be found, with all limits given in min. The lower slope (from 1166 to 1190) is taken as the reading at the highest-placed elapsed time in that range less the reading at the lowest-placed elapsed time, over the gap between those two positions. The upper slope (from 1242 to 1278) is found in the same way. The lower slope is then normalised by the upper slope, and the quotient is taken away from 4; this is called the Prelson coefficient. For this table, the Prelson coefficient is 5.4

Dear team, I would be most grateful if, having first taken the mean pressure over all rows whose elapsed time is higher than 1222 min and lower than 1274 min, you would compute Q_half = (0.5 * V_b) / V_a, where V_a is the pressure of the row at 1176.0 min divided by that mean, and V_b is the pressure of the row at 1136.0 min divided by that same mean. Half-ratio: 0.43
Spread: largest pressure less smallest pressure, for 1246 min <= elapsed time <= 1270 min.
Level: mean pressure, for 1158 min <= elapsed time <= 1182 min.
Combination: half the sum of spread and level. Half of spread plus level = 6.31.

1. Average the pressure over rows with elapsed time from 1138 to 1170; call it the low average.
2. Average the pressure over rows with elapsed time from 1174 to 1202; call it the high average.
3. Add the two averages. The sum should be 21.0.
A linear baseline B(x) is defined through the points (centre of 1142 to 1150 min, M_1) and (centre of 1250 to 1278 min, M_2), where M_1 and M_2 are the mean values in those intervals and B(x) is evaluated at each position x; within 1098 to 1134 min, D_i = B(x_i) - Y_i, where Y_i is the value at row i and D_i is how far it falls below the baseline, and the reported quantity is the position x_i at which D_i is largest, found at 1128.0 min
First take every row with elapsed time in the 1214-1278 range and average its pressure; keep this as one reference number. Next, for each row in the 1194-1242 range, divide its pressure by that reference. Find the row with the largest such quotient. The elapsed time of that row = 1204.0 min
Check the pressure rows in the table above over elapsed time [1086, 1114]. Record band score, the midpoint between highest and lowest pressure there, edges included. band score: 10.2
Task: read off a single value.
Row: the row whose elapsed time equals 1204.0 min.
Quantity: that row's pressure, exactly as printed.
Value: 12.8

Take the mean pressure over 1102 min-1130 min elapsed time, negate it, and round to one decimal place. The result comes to -10.6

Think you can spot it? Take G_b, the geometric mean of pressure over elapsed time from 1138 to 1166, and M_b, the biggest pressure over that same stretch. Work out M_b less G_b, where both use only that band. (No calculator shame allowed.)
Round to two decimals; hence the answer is 3.06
